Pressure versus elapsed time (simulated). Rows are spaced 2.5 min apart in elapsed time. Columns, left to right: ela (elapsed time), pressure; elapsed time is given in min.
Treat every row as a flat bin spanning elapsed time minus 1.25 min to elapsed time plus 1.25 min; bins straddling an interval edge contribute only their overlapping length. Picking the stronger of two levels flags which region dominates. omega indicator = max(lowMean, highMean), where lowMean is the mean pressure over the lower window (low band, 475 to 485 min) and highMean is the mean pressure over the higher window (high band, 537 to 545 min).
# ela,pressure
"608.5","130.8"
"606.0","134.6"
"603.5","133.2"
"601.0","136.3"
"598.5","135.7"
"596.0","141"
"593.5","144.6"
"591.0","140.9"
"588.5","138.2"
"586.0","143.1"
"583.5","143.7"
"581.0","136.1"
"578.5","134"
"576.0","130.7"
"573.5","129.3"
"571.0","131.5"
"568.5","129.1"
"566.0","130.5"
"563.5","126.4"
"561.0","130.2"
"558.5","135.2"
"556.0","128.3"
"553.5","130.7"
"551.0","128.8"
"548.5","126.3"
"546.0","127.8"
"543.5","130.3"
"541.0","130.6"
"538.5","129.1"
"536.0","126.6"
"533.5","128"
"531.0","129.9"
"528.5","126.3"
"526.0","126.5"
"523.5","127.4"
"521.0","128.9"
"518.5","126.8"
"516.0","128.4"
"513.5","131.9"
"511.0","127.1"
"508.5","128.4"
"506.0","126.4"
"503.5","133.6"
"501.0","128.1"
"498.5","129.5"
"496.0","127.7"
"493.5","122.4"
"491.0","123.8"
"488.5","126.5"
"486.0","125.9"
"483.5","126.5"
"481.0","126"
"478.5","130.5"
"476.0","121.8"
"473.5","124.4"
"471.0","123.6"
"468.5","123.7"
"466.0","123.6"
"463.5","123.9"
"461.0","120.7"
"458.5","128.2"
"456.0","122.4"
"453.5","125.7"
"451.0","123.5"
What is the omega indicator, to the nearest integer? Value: 130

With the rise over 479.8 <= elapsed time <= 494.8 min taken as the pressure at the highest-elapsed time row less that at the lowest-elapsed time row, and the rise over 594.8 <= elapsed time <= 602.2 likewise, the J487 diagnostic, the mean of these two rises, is -4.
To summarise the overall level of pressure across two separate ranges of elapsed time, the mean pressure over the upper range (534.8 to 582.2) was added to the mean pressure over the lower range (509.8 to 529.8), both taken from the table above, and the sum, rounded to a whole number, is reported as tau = 258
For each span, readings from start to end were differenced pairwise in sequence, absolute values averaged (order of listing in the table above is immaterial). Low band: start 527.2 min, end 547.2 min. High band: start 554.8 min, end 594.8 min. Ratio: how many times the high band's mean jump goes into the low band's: 0.6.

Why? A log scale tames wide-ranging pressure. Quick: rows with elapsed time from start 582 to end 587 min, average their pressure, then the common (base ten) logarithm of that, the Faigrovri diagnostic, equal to 2.16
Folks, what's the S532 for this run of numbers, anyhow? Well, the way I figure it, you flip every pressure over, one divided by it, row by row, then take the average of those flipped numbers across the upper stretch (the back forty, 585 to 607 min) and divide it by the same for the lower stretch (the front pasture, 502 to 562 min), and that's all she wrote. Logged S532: 0.930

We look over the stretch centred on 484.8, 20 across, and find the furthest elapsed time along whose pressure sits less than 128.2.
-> 493.5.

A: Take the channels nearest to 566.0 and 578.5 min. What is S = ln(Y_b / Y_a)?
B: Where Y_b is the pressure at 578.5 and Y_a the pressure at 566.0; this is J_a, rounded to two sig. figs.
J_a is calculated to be 0.026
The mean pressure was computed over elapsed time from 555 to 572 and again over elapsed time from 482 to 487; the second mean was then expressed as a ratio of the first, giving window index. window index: 0.969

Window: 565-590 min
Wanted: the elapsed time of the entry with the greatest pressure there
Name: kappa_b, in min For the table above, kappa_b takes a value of 583.5 min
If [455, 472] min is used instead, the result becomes 458.5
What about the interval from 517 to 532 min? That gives 531.0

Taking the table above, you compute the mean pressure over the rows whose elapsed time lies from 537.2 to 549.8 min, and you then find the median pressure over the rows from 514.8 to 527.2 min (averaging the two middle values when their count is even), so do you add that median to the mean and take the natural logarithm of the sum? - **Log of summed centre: 5.55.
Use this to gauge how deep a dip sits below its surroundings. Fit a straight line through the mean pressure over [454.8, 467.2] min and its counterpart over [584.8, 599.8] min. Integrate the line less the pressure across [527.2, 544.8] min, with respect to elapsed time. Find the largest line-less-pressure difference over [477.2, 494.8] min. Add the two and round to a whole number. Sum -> 88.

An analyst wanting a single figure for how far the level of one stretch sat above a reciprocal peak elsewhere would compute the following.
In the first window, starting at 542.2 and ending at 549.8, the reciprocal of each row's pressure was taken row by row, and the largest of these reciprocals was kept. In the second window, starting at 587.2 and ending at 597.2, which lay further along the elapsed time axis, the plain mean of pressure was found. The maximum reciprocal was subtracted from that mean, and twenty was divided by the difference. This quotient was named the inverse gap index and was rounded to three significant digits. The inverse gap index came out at 0.142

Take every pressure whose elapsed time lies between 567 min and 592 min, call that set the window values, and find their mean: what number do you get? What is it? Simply 136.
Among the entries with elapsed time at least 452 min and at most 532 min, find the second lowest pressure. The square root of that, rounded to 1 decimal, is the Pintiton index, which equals 11.0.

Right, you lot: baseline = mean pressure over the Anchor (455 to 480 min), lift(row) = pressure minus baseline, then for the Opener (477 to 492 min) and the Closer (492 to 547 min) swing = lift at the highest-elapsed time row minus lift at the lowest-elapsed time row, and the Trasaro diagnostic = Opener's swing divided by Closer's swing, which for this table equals -1.2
